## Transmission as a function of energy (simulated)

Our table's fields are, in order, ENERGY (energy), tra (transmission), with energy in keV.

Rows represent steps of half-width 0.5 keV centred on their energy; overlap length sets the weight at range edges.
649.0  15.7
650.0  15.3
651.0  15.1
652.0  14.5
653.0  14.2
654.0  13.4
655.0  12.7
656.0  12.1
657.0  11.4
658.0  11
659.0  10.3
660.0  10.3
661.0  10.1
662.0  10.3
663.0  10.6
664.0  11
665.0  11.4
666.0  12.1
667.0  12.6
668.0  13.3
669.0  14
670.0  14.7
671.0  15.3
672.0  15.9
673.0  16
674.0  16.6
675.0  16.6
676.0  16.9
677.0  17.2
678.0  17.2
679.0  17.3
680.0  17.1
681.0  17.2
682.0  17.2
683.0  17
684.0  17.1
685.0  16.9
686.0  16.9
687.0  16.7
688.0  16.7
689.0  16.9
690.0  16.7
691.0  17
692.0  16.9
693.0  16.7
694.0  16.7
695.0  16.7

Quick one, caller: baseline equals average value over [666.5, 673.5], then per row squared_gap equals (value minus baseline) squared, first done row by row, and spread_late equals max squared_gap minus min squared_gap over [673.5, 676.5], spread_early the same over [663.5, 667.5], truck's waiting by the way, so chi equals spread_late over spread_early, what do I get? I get 0.15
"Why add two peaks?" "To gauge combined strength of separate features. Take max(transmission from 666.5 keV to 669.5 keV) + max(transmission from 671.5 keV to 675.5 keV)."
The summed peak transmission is 30.6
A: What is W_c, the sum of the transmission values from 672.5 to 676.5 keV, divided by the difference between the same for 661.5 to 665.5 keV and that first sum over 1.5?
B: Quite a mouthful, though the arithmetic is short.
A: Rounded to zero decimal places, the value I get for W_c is -86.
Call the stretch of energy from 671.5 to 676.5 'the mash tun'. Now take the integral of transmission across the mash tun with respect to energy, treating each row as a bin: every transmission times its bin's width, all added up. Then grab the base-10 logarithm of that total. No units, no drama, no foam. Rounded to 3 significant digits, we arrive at 1.91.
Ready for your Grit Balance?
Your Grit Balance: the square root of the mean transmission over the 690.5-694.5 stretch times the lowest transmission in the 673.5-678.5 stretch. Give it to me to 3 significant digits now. 16.7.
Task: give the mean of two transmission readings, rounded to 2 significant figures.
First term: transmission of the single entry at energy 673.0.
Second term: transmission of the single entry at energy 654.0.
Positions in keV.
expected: 15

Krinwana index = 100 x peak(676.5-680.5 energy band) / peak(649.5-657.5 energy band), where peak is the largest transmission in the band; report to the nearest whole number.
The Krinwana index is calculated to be 113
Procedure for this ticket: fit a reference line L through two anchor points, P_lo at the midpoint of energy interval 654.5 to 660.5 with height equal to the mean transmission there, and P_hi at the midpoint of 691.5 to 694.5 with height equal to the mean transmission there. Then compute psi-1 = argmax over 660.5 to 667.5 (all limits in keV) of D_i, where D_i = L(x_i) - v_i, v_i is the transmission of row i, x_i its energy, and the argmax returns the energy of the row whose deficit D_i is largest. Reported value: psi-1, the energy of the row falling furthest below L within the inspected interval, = 661.0 keV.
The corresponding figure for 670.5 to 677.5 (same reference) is 671.0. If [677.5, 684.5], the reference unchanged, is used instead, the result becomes 684.0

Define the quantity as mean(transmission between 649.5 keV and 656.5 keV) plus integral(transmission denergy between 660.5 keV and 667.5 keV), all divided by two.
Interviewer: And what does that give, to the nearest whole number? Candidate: 46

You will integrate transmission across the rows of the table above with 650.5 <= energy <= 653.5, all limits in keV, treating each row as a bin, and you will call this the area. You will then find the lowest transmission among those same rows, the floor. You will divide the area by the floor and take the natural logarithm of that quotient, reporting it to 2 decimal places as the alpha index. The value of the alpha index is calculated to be 1.13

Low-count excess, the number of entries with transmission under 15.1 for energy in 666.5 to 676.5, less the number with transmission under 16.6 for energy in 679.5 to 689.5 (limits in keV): 4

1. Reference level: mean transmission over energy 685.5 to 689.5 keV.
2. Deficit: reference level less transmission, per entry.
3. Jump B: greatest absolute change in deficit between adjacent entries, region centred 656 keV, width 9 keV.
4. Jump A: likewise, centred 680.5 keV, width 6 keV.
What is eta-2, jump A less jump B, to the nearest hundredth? -0.60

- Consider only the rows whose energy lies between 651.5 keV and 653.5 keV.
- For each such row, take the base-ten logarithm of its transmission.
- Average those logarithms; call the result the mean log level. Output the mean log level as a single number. 1.16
